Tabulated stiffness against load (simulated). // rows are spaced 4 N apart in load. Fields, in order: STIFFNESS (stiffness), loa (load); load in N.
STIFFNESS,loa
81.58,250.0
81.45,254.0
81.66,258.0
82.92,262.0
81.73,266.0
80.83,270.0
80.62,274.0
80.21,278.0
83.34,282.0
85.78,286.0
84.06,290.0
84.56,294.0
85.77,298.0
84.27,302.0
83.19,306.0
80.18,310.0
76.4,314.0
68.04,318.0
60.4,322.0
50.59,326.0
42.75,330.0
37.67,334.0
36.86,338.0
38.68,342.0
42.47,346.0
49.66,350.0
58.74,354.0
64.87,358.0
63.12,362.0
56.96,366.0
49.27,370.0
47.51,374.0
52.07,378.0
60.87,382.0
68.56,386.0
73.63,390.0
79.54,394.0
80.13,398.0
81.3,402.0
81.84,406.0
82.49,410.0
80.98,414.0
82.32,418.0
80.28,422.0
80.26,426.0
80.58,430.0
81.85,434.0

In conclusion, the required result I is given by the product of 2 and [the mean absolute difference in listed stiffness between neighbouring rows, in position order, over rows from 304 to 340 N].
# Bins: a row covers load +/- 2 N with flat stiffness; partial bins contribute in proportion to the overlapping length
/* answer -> 11.6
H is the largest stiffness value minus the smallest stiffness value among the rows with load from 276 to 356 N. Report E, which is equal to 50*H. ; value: 2446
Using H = 49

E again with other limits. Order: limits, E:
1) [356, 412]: 1749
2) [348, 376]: 868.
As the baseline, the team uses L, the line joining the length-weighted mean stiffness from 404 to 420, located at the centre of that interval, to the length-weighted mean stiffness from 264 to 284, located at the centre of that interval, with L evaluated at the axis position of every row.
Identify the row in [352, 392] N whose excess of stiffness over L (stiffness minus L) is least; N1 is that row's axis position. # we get 374.0 N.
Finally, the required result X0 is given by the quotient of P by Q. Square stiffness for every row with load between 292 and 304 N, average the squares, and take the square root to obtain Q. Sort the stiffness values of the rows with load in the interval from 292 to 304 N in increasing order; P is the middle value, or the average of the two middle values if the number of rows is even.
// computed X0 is 1.00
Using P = 84.6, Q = 85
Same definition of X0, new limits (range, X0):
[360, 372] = 1.00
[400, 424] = 1.00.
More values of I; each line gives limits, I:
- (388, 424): 3.4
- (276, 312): 3.6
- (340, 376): 10.9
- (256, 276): 1.8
